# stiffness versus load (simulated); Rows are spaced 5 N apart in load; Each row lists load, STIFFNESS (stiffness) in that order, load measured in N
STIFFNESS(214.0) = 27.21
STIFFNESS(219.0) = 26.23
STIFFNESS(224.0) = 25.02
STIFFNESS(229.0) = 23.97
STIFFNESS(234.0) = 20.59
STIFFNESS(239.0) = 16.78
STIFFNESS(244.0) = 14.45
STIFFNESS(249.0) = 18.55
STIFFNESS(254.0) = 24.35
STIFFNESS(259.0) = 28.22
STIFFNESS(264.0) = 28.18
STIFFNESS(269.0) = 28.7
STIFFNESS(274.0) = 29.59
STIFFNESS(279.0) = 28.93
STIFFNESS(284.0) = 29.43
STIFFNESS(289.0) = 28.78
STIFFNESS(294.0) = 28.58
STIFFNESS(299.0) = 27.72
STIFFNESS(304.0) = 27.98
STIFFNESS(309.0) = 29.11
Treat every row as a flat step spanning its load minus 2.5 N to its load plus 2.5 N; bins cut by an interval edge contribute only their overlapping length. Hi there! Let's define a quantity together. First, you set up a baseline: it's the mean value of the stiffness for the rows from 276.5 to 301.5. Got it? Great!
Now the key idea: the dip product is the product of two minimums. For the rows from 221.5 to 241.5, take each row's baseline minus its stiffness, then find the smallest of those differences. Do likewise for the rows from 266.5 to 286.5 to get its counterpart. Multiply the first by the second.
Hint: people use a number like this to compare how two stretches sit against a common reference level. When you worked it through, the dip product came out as -3.3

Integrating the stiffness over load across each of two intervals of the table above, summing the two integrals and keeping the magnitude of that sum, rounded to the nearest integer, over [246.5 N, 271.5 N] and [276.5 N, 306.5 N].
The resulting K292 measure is 1497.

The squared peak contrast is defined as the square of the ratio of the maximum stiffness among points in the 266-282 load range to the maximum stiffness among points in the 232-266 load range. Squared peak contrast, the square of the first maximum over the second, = 1.10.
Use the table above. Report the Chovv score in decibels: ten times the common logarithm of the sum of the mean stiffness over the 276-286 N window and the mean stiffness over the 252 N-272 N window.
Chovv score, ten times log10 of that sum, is 17.5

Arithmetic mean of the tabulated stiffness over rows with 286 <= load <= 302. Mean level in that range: 28.4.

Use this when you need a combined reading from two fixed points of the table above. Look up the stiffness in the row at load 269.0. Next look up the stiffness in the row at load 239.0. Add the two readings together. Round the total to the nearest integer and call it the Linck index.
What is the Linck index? 45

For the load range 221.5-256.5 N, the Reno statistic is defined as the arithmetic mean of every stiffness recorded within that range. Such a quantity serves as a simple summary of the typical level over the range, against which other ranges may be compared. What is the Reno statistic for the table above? 20.5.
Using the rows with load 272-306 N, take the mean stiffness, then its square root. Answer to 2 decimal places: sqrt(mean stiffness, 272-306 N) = 5.36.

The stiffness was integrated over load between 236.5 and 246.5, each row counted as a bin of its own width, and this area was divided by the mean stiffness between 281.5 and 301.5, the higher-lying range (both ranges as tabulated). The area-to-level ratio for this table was 5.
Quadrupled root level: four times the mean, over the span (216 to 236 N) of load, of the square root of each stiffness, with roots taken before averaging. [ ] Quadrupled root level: 19.6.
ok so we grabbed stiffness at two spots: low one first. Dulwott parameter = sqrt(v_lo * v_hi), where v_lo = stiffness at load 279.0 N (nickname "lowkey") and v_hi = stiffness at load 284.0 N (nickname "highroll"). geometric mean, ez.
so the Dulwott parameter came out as 29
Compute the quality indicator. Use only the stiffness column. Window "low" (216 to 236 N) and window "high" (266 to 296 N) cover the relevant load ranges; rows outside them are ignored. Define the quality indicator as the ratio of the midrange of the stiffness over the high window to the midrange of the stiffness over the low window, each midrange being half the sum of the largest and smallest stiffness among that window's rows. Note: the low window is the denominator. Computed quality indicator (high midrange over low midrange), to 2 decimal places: 1.24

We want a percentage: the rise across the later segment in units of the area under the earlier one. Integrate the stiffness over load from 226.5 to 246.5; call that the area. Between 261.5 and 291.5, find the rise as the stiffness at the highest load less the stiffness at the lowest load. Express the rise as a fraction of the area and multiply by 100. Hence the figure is 0.16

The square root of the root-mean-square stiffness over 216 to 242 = 4.77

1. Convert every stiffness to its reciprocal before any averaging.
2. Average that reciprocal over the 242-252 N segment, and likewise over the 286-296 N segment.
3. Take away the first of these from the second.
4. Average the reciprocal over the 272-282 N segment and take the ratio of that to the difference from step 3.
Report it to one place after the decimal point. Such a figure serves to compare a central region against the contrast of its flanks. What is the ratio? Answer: -1.3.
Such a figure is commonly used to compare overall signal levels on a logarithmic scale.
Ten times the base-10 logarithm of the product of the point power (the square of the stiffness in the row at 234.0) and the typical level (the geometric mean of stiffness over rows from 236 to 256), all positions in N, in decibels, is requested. 39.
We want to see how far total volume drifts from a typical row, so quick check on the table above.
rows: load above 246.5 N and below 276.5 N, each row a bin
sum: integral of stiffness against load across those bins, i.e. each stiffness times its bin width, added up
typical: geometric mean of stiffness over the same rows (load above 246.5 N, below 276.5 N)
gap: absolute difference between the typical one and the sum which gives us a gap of 762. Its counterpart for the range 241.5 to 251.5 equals 149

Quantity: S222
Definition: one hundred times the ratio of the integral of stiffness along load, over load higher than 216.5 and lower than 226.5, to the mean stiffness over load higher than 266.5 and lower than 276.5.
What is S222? 879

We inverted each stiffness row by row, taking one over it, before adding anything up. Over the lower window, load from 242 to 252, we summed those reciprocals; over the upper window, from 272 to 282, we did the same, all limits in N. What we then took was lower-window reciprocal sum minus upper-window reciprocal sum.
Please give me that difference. 0.0548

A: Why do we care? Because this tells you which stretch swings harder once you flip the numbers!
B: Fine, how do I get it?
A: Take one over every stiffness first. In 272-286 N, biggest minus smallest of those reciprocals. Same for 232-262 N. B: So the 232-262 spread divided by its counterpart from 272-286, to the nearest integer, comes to 44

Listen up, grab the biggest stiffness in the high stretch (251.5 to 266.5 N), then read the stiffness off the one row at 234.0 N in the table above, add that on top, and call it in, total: 48.8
